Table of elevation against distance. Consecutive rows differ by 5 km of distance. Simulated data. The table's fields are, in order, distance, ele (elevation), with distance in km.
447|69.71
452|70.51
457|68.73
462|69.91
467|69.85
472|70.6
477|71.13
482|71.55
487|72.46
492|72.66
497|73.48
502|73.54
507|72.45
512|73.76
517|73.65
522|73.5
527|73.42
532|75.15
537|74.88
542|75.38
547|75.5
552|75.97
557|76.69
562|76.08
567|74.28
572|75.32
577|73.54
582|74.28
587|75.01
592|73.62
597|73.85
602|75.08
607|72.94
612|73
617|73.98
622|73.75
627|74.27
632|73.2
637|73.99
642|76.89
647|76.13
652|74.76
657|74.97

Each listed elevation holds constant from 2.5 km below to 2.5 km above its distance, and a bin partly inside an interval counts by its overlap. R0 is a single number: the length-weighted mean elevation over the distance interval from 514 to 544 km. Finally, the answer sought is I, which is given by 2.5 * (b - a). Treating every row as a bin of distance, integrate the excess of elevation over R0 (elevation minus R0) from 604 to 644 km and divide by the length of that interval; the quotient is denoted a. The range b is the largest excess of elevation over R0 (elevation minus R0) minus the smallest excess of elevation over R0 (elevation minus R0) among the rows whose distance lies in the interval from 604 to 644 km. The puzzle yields 10.7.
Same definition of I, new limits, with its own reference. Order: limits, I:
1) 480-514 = 9.2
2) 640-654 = 1.2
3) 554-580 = 5.7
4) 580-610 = 5.8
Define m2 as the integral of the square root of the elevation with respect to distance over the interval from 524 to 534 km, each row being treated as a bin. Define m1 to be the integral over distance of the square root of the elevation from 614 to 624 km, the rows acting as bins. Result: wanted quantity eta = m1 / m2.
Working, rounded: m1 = 85.9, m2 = 86.1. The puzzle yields 1.00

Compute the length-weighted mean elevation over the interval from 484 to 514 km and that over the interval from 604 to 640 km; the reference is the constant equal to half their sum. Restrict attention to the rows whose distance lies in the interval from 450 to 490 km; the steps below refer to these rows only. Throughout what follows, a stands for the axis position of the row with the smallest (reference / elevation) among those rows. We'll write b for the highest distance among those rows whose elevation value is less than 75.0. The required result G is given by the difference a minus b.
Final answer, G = 0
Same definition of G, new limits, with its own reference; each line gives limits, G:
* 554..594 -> -35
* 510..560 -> 20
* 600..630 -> -25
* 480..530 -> -15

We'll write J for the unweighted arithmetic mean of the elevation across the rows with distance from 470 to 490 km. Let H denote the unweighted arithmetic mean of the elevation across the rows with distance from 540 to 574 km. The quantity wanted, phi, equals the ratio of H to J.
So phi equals 1.06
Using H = 75.6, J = 71.4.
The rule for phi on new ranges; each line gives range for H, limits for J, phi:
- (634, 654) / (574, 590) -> 1.02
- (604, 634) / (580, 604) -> 0.99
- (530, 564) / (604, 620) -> 1.03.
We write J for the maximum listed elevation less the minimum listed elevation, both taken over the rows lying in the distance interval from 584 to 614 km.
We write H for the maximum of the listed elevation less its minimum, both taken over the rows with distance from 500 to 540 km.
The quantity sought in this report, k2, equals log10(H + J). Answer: 0.68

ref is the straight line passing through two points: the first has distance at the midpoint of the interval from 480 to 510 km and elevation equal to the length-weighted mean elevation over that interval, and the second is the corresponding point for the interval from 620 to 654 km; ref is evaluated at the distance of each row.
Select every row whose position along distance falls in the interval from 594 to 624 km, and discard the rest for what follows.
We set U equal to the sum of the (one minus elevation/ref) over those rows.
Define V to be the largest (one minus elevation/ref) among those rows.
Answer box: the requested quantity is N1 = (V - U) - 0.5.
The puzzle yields -0.53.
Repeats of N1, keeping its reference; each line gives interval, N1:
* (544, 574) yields -0.34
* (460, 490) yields -0.59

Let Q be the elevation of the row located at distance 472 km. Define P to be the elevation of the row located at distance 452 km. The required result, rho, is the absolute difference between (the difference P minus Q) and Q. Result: 71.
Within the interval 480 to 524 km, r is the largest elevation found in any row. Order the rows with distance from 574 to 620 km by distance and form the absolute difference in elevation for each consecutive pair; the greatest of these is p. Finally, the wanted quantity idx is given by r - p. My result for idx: 71.6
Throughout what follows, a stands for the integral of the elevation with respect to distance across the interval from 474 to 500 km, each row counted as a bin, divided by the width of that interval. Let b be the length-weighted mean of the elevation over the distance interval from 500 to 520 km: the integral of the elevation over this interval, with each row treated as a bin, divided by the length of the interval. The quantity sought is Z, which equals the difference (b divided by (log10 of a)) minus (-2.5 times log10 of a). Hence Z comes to 44.1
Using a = 72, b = 73.3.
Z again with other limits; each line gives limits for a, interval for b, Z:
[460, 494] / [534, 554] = 45.3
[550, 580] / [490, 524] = 43.7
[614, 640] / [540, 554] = 45.1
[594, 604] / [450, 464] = 41.9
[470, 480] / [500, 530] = 44.3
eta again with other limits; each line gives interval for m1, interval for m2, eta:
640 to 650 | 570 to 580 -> 1.01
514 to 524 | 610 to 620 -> 1.00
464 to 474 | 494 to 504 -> 0.98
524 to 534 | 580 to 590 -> 1.00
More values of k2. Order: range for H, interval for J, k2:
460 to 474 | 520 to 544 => 0.43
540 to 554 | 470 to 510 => 0.55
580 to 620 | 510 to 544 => 0.61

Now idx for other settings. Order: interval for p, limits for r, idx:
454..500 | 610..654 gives 75.7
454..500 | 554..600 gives 75.5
